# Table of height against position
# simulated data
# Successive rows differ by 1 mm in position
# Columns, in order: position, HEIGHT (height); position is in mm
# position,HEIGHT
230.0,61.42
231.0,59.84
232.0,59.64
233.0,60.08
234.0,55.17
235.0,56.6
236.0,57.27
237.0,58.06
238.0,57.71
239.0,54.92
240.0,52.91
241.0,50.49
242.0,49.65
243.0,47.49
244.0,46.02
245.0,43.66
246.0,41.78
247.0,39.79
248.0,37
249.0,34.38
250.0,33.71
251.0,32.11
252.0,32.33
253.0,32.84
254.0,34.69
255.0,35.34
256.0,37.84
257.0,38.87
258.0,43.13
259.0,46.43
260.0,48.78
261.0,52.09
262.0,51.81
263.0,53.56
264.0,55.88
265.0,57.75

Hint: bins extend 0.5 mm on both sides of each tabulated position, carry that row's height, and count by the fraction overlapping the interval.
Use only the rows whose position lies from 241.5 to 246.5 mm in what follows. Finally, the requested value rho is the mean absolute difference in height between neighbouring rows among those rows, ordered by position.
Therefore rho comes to 2.0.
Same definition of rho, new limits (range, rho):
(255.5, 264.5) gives 2.3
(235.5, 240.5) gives 1.5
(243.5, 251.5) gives 2.0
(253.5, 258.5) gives 2.1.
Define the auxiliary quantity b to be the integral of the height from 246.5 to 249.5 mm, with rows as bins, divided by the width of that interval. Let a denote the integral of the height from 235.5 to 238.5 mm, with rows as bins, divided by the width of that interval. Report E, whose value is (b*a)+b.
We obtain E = 2174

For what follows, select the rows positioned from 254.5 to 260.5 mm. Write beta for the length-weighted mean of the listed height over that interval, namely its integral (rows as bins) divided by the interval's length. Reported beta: 42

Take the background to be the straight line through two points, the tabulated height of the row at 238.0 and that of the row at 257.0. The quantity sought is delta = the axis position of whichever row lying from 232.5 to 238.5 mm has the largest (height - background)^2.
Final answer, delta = 234.0 mm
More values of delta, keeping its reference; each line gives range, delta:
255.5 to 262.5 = 262.0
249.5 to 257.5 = 251.0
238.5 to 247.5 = 247.0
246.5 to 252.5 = 251.0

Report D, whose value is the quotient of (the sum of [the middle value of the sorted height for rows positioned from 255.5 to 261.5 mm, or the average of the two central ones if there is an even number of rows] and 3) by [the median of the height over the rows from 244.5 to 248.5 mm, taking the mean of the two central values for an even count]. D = 1.17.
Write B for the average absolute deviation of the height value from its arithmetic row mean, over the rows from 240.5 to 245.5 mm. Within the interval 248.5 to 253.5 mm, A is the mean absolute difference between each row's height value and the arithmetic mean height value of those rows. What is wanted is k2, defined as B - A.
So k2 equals 1.3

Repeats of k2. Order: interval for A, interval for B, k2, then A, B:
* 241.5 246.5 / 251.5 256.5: -0.8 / 2.4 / 1.6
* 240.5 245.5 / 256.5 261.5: 1.8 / 2.1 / 3.9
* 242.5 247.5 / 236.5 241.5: 0.1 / 2.4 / 2.5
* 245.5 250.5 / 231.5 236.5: -1.1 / 2.8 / 1.7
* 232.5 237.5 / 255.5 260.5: 2.4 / 1.3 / 3.7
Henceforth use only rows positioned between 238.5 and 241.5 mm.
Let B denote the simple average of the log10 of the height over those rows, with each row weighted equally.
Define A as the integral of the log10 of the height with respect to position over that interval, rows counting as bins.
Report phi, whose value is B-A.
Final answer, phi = -3.44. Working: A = 5.17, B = 1.72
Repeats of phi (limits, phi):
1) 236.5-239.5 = -3.51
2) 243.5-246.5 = -3.28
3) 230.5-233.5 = -3.55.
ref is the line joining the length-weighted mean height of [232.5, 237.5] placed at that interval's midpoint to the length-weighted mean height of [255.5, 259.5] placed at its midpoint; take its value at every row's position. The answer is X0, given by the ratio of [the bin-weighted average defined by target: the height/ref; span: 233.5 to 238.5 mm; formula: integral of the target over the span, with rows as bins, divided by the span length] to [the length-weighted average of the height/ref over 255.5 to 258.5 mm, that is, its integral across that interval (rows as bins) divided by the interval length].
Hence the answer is 1.05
